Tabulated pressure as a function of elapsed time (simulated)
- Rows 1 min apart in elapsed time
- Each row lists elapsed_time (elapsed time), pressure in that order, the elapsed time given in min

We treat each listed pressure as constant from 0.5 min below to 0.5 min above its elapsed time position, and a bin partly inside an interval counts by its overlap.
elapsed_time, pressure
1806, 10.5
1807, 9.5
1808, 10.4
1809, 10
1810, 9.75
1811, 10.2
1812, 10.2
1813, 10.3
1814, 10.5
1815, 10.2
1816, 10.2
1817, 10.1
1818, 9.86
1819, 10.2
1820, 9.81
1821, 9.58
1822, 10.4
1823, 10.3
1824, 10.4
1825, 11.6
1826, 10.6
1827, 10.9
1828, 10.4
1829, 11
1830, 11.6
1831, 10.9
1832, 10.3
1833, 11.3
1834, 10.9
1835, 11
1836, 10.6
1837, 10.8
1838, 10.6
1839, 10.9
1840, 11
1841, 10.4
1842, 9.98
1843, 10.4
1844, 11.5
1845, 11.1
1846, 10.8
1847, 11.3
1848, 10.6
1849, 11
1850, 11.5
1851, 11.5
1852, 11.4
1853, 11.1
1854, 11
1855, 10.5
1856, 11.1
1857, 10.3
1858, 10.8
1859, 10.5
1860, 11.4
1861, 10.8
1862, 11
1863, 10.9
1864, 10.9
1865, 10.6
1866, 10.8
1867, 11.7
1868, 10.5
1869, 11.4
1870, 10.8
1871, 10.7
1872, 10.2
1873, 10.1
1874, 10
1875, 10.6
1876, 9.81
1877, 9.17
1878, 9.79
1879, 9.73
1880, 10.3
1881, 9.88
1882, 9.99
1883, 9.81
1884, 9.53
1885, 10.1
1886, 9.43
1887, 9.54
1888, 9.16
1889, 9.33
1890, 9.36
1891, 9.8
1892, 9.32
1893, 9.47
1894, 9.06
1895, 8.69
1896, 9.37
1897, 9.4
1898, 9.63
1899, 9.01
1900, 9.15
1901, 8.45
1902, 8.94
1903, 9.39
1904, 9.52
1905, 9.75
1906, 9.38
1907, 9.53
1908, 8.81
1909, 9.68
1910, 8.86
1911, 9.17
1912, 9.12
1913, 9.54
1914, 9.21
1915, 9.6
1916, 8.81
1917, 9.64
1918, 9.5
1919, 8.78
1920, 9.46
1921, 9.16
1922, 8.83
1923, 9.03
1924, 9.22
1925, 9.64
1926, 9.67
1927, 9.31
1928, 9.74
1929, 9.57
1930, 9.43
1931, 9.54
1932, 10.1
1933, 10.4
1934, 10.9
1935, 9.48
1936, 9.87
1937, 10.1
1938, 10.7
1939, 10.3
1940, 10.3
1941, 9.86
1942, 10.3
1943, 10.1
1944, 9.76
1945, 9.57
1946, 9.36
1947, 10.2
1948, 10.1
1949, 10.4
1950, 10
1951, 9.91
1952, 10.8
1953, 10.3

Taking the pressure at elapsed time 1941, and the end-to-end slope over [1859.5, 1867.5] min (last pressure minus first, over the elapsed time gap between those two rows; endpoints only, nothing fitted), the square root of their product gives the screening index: 0.7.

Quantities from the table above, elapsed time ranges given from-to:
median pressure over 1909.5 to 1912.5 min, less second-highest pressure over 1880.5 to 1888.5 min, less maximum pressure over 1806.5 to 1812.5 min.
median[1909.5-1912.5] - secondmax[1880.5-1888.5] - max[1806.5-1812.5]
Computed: -11.3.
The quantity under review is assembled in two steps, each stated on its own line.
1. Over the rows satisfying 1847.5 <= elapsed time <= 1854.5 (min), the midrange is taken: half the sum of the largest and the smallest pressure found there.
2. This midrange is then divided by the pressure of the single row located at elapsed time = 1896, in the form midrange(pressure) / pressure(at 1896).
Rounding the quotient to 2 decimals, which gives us 1.18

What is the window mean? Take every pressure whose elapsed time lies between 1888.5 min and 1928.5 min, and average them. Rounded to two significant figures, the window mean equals 9.3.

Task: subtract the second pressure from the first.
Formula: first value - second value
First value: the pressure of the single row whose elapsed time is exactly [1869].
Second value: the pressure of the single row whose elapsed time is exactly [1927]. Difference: 2.1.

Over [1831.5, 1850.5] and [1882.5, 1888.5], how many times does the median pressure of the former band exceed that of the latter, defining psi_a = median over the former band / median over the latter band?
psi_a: 1.14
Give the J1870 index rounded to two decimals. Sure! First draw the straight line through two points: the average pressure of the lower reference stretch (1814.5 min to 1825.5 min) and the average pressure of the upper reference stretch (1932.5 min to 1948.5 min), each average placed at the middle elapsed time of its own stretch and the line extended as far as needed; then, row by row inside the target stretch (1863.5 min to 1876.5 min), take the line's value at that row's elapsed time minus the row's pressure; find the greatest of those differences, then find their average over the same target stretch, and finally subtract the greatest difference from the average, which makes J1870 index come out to -0.81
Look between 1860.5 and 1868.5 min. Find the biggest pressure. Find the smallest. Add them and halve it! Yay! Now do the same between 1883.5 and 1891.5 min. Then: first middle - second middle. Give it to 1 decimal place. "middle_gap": 1.5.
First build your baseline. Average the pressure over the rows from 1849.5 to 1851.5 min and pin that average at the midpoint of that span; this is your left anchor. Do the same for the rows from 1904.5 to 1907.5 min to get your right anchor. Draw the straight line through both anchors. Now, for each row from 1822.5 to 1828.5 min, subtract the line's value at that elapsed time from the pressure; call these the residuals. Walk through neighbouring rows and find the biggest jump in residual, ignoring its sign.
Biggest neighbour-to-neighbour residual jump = 1.24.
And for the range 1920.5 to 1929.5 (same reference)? 0.47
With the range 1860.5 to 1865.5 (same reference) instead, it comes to 0.26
